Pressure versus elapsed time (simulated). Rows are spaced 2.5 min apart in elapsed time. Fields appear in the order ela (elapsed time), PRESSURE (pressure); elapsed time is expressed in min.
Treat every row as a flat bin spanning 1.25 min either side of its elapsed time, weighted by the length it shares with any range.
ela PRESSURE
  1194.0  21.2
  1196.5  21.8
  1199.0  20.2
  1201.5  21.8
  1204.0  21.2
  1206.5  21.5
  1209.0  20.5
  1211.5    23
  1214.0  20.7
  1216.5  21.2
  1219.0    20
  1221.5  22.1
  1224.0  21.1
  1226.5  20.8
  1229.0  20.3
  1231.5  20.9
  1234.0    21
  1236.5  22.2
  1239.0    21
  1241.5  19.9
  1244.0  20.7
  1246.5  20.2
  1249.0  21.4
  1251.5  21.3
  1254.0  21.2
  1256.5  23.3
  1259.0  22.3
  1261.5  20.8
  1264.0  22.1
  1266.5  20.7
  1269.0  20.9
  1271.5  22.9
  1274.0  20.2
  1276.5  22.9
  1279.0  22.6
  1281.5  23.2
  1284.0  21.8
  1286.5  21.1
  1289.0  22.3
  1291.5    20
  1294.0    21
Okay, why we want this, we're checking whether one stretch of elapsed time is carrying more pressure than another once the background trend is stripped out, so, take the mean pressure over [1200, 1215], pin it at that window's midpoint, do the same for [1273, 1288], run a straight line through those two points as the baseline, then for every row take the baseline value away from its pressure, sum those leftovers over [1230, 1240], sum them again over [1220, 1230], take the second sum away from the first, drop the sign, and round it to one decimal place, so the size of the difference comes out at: 0.5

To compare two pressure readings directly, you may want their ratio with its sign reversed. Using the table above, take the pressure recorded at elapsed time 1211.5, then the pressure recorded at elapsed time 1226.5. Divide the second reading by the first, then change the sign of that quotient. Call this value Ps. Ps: -0.904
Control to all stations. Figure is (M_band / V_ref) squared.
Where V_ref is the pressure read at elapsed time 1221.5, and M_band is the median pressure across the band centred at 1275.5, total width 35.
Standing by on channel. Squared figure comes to 0.99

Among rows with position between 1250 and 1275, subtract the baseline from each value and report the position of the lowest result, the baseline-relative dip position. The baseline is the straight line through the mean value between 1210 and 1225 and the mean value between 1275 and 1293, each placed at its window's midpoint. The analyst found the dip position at 1274.0 min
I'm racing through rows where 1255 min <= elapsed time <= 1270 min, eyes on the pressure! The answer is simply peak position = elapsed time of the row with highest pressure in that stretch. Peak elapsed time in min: 1256.5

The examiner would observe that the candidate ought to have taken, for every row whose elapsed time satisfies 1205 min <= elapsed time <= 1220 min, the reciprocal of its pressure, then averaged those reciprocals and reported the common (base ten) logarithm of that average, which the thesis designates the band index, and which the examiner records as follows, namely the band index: -1.32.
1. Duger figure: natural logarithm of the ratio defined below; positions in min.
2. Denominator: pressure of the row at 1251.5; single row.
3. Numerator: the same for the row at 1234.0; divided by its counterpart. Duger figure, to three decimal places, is -0.014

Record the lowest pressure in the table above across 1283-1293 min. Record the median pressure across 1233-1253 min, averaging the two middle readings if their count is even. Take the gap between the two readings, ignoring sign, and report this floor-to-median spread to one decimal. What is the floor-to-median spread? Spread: 1.0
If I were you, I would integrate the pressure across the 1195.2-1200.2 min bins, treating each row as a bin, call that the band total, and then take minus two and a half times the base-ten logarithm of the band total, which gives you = -5.05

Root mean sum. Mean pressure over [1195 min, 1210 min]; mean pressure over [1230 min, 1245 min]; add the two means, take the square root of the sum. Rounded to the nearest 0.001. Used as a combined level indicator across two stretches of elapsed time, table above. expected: 6.490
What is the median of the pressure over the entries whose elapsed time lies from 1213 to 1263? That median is 21.0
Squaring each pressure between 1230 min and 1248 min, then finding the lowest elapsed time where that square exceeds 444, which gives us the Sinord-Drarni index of 1236.5 min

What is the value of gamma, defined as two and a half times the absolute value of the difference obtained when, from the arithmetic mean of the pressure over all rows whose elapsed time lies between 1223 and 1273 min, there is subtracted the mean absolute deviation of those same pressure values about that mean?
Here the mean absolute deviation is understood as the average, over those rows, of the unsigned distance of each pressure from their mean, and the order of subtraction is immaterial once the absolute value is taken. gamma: 51.4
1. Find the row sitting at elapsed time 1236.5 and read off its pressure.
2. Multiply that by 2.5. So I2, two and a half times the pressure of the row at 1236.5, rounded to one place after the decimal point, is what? 55.5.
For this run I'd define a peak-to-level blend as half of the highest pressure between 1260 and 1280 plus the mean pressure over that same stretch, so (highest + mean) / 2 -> 22.3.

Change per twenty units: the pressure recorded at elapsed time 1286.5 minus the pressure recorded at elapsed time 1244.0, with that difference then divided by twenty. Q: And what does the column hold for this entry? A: 0.02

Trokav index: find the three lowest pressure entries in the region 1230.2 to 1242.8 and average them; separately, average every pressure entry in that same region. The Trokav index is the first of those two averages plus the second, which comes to 41.6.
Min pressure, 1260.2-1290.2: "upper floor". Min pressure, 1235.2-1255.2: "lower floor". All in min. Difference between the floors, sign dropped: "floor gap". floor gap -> 0.30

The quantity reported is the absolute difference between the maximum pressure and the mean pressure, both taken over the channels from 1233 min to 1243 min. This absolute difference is 1.2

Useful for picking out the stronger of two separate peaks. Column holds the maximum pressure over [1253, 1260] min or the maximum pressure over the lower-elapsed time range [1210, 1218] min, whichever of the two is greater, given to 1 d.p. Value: 23.3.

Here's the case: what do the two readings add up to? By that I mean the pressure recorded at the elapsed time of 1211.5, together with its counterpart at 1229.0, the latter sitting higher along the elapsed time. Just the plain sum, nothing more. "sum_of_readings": 43.3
